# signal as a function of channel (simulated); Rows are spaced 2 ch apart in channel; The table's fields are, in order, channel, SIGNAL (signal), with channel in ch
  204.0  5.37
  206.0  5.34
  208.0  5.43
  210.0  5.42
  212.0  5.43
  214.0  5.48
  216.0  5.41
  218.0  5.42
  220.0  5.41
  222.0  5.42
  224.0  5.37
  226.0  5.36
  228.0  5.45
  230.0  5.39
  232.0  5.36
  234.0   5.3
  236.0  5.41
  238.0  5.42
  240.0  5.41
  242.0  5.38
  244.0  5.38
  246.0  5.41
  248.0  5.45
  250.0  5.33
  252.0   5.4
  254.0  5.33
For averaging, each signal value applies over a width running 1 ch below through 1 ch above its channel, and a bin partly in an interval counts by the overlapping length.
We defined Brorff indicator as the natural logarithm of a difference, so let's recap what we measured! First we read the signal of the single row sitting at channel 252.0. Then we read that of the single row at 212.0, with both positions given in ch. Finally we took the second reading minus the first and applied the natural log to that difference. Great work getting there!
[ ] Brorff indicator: -3.5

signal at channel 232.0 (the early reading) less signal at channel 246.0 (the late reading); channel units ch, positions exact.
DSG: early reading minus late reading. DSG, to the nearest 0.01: -0.05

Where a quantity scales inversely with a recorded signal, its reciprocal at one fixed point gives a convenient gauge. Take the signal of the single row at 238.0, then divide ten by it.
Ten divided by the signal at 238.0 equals 1.85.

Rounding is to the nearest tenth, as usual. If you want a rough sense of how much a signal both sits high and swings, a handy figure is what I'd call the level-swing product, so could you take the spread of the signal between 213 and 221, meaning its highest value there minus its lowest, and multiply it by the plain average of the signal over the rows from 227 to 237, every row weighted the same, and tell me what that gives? 0.4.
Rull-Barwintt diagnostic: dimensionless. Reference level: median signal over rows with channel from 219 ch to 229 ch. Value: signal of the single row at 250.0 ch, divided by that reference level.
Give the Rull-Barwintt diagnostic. 0.99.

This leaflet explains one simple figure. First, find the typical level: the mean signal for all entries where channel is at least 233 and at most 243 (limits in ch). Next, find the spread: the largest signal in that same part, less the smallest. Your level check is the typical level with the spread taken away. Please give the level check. 5.26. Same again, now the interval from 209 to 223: 5.36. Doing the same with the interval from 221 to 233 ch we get 5.30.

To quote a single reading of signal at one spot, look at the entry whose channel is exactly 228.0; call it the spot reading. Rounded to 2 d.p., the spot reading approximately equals 5.45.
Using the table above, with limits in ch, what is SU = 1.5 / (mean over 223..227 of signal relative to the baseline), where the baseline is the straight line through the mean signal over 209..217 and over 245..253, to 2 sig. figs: -26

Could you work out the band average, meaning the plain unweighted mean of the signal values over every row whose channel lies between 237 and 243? 5.40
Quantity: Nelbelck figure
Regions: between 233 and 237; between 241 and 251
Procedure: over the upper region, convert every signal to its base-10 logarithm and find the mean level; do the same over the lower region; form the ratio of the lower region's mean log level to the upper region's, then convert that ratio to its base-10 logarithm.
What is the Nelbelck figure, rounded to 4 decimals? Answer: -0.0017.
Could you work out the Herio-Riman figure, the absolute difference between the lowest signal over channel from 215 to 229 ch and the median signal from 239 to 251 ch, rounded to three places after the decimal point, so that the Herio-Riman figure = 0.035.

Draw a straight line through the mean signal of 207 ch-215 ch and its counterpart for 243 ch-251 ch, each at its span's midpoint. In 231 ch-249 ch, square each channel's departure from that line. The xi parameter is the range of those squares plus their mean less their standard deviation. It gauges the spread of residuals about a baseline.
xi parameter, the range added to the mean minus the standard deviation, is 0.010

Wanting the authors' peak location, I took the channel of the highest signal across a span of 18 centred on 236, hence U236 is 228.0 ch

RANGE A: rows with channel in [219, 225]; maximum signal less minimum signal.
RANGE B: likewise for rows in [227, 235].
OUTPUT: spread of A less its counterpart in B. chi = -0.10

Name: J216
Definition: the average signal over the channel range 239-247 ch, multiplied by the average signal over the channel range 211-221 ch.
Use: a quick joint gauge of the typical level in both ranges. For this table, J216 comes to 29.29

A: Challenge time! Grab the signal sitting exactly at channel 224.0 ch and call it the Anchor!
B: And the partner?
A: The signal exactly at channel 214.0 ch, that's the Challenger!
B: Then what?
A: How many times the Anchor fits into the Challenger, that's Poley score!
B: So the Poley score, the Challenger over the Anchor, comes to 1.020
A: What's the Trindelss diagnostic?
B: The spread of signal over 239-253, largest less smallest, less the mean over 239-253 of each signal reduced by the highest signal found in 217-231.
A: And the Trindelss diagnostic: 0.18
